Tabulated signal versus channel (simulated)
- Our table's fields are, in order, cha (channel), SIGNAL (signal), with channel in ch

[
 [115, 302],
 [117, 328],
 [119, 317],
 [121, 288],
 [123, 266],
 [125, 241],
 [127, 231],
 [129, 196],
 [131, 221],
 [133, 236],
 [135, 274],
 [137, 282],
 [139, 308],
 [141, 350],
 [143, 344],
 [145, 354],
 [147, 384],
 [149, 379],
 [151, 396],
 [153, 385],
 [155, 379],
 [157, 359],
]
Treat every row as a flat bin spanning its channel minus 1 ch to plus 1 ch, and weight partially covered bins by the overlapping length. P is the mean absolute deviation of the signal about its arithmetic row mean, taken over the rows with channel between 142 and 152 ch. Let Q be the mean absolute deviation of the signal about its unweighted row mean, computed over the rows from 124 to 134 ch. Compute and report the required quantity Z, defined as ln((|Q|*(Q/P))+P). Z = 3.3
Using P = 18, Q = 13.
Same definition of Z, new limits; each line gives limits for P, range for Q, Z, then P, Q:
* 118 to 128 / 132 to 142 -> 4.1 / 27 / 31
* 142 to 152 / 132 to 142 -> 4.3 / 18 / 31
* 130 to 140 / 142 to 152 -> 3.7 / 29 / 18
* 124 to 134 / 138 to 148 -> 3.6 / 13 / 18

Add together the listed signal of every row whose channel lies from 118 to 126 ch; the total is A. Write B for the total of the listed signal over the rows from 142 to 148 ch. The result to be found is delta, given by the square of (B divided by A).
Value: 0.9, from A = 1112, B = 1082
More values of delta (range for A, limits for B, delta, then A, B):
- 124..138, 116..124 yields 0.5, 1681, 1199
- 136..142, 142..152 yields 3.9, 940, 1857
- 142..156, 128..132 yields 0.0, 2621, 417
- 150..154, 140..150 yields 5.4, 781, 1811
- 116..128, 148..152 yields 0.2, 1671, 775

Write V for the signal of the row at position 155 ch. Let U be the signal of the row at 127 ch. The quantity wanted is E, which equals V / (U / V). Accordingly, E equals 622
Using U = 231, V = 379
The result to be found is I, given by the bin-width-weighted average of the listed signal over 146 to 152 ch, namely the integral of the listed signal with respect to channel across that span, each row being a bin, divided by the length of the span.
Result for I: 386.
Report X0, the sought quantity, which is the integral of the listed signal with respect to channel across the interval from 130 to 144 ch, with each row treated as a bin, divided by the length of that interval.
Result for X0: 288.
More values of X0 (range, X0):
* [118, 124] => 290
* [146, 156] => 385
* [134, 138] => 278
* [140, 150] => 362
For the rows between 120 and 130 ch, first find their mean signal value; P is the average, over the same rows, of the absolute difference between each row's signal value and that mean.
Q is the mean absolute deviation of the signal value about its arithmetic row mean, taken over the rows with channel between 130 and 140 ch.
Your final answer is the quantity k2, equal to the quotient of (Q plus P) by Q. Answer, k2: 1.9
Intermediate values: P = 26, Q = 29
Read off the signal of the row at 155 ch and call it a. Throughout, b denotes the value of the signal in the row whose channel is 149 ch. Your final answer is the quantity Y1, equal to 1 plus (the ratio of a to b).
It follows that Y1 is 2.00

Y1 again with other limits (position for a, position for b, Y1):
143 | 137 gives 2.22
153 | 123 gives 2.45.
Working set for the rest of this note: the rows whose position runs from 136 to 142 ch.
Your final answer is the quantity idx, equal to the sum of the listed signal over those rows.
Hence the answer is 940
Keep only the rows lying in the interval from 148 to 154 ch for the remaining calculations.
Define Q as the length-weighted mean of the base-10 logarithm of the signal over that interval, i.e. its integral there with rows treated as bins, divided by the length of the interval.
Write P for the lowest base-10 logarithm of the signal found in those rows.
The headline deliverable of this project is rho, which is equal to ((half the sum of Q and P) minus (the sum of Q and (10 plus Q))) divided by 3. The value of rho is -4.197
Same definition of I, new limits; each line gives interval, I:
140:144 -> 347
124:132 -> 222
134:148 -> 328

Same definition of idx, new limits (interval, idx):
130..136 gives 731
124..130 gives 668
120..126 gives 795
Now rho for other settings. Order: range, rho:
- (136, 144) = -4.177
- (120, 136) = -4.144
